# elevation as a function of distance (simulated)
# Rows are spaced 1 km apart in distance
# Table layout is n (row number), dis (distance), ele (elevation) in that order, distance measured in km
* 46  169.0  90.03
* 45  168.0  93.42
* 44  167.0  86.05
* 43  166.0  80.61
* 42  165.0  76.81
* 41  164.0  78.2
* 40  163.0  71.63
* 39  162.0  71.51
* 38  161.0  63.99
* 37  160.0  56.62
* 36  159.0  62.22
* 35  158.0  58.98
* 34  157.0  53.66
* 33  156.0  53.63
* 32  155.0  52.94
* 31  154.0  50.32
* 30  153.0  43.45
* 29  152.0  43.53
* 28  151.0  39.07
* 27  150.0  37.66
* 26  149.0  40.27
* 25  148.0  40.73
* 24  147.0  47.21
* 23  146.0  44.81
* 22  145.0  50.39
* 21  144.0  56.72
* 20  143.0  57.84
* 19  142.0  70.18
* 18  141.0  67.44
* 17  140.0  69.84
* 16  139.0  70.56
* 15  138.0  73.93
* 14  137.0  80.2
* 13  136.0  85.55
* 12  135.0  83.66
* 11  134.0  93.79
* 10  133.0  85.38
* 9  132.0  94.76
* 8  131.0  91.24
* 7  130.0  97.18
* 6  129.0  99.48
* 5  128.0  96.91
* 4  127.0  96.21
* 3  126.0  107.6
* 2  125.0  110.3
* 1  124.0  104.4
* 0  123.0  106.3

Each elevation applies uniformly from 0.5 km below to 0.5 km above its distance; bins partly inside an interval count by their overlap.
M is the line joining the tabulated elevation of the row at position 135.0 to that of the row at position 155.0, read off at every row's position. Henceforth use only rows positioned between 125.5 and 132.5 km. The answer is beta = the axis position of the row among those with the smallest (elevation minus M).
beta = 127.0 km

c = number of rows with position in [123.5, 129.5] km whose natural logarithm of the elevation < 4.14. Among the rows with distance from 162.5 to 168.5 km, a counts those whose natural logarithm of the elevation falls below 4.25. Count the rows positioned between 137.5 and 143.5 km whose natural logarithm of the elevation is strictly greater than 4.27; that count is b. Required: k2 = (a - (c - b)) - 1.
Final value 0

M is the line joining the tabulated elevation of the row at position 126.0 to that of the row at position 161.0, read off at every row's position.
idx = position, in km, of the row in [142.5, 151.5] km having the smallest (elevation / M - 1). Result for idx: 150.0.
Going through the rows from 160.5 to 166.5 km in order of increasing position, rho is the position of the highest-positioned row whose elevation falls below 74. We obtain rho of 163.0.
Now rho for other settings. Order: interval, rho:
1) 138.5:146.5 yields 146.0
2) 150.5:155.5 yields 155.0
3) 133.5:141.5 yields 141.0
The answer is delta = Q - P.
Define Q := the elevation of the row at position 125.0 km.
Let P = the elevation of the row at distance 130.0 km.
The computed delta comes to 13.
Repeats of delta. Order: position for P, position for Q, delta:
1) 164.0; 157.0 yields -25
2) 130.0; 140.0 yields -27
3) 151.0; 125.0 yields 71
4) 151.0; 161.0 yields 25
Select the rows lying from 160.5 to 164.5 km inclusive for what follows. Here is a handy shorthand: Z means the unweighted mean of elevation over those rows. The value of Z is 71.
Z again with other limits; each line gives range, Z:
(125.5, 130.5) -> 99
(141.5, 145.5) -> 59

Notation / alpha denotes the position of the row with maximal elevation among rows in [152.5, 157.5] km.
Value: 157.0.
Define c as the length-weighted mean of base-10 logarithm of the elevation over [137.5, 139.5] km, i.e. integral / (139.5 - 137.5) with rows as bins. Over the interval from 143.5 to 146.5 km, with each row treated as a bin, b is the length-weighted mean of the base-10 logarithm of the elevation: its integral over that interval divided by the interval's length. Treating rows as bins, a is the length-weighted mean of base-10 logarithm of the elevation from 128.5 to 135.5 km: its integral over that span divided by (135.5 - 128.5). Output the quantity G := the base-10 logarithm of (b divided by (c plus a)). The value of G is -0.35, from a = 2.0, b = 1.70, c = 1.86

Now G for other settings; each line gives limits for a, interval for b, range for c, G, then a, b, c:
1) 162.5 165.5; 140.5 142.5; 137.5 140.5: -0.31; 1.9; 1.84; 1.85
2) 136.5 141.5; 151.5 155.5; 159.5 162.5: -0.34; 1.9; 1.68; 1.80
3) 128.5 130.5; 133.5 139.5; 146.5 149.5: -0.28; 2.0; 1.91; 1.63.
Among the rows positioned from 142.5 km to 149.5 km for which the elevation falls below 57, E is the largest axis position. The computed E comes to 149.0 km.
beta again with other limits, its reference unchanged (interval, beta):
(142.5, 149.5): 148.0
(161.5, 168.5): 162.0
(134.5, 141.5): 141.0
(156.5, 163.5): 157.0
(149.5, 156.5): 150.0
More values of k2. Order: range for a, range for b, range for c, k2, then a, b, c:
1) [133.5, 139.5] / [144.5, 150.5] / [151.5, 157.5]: -7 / 0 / 0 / 6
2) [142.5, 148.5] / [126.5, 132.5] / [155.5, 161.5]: 6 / 6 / 6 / 5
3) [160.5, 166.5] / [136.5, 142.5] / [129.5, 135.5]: 2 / 1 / 2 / 0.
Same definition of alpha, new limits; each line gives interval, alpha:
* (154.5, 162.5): 162.0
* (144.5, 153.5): 145.0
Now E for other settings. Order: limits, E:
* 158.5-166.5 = 160.0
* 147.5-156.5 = 156.0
